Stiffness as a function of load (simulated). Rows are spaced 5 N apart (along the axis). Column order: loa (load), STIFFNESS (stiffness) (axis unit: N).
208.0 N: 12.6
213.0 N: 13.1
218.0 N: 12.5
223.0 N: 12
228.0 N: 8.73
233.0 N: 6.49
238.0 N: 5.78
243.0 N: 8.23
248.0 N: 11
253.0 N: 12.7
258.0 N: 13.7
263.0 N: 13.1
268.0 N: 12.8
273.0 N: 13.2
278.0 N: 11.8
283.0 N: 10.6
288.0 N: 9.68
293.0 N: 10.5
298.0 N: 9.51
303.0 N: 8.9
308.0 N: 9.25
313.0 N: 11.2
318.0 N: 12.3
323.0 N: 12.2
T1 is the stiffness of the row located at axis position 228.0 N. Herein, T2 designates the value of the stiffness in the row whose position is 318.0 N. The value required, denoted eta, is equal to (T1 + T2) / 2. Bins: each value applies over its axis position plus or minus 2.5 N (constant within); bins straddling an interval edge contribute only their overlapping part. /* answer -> 10.5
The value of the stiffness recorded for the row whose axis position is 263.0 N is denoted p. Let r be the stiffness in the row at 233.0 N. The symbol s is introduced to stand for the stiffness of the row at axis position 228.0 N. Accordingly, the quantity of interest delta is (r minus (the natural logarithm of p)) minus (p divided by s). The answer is 2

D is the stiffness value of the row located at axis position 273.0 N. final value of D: 13.2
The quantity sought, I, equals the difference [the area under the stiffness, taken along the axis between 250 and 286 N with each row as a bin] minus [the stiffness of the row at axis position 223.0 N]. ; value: 438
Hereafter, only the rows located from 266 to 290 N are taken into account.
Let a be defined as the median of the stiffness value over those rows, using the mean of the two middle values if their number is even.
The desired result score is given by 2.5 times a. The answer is 29.5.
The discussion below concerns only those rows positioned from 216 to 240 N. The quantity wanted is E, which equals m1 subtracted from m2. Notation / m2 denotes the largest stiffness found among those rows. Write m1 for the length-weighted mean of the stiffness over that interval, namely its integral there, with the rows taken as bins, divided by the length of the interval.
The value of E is 3.4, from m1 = 9.1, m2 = 12.5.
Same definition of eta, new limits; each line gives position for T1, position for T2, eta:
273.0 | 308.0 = 11.2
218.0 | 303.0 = 10.7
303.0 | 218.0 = 10.7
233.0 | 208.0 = 9.5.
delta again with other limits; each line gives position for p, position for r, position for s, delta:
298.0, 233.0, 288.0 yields 3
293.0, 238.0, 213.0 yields 3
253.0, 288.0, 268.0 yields 6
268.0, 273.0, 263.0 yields 10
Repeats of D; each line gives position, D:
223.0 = 12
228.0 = 8.73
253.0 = 12.7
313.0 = 11.2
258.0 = 13.7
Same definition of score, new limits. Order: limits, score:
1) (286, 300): 24.2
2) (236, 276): 31.9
